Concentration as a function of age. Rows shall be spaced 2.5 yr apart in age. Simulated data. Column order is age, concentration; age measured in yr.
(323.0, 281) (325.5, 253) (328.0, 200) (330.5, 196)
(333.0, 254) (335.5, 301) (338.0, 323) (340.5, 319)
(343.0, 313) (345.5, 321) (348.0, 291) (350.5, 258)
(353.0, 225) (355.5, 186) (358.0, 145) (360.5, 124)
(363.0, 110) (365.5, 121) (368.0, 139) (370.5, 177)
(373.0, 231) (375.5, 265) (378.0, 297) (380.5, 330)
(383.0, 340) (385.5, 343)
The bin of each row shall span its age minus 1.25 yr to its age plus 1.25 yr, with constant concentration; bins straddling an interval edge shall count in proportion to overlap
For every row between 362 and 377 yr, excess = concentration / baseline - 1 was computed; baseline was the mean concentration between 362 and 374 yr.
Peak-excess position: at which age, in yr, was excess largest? 375.5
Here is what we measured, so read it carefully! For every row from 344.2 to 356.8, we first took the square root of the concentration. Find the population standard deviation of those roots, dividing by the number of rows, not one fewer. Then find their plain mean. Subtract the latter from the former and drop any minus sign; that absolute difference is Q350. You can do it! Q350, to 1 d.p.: 14.4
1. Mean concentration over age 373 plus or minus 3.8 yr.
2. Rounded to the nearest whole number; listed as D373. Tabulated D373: 224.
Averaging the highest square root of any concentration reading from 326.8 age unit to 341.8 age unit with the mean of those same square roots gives 17.1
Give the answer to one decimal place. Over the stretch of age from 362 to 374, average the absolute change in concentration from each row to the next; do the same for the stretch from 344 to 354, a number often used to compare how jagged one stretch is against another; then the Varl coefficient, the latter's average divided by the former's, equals 1.1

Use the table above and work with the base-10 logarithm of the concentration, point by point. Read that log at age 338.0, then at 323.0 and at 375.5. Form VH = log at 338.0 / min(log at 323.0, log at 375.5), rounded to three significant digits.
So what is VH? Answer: 1.04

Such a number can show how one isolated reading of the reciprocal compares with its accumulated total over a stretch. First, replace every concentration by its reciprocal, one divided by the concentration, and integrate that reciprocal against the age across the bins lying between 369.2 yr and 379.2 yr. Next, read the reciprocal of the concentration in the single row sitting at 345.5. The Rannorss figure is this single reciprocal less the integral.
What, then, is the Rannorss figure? -0.040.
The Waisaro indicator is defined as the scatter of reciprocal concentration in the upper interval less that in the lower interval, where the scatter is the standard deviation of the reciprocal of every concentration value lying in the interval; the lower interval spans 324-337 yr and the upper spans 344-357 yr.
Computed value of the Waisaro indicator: 0.0001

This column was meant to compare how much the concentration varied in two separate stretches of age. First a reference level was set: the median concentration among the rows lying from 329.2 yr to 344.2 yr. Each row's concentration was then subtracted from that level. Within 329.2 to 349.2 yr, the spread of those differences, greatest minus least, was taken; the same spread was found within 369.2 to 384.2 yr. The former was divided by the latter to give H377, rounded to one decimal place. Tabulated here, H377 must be 0.8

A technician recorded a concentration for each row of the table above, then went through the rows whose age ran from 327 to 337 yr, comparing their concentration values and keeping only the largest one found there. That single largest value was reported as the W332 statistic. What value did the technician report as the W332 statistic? 301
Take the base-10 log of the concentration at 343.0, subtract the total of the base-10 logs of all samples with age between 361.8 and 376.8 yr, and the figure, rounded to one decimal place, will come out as -10.8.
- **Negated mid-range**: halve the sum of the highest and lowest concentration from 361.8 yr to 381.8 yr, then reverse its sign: -220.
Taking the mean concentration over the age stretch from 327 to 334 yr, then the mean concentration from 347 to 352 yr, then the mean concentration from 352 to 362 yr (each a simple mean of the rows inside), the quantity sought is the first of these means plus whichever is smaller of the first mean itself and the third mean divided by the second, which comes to 217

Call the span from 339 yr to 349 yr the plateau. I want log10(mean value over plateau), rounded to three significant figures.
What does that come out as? 2.49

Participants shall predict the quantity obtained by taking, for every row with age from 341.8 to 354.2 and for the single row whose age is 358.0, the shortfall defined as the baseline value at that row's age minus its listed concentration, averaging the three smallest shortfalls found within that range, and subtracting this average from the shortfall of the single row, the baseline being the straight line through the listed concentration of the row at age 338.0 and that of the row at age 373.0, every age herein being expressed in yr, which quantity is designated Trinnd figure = 130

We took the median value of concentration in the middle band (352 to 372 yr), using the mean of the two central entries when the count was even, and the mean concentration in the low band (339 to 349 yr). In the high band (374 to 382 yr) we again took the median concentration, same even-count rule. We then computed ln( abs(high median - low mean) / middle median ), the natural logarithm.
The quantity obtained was -2.3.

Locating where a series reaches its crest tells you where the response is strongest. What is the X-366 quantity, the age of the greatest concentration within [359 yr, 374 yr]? 373.0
